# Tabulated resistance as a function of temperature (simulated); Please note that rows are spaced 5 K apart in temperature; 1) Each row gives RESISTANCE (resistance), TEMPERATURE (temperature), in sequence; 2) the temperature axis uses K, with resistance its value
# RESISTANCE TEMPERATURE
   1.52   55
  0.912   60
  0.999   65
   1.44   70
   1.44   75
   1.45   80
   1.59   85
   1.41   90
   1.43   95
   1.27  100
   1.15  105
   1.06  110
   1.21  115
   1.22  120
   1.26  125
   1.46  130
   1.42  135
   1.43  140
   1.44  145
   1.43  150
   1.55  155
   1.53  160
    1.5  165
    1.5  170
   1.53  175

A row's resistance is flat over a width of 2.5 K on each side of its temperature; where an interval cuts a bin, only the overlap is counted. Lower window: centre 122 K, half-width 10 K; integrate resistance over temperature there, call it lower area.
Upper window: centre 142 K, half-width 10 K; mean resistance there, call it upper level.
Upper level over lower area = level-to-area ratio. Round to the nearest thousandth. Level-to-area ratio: 0.056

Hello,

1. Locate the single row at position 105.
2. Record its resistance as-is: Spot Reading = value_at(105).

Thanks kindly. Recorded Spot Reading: 1.15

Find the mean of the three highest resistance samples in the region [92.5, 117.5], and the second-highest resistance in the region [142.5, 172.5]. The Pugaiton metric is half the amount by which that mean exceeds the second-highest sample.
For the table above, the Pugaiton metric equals -0.11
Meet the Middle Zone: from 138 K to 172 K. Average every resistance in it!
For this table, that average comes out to 1.48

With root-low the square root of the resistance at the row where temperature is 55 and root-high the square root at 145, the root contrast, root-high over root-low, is 0.97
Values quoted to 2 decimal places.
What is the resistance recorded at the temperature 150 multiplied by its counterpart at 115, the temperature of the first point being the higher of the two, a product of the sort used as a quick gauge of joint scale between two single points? 1.73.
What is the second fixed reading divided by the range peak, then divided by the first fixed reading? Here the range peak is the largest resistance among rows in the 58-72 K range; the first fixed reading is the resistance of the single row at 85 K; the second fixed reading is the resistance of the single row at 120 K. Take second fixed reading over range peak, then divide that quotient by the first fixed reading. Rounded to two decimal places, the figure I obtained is 0.53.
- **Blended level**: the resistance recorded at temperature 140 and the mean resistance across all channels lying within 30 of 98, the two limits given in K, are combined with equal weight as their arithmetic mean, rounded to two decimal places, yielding 1.38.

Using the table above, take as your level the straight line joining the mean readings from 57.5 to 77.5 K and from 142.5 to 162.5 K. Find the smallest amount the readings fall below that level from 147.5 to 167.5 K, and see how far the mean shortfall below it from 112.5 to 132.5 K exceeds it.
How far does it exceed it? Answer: 0.15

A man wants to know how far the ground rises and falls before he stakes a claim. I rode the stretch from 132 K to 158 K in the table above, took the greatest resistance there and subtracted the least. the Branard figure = 0.13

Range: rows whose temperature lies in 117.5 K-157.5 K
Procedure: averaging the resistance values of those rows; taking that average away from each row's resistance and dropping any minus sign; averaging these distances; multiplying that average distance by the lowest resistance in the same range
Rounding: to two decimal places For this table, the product 0.10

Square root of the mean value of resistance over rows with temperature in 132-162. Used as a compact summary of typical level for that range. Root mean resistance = 1.21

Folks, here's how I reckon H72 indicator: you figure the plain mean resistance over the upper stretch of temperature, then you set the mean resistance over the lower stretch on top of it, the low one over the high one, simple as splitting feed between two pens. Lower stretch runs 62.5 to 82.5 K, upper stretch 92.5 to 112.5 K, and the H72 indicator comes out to 1.09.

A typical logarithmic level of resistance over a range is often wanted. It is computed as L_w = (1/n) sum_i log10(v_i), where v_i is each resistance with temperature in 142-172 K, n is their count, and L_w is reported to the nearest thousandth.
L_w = 0.173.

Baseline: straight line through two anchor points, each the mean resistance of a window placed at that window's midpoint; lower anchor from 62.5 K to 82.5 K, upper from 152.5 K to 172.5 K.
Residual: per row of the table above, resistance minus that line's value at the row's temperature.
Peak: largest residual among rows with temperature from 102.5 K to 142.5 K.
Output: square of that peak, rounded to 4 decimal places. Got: 0.0001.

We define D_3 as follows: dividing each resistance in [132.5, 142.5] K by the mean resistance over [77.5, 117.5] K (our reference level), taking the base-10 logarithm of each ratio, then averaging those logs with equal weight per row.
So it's 0.03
